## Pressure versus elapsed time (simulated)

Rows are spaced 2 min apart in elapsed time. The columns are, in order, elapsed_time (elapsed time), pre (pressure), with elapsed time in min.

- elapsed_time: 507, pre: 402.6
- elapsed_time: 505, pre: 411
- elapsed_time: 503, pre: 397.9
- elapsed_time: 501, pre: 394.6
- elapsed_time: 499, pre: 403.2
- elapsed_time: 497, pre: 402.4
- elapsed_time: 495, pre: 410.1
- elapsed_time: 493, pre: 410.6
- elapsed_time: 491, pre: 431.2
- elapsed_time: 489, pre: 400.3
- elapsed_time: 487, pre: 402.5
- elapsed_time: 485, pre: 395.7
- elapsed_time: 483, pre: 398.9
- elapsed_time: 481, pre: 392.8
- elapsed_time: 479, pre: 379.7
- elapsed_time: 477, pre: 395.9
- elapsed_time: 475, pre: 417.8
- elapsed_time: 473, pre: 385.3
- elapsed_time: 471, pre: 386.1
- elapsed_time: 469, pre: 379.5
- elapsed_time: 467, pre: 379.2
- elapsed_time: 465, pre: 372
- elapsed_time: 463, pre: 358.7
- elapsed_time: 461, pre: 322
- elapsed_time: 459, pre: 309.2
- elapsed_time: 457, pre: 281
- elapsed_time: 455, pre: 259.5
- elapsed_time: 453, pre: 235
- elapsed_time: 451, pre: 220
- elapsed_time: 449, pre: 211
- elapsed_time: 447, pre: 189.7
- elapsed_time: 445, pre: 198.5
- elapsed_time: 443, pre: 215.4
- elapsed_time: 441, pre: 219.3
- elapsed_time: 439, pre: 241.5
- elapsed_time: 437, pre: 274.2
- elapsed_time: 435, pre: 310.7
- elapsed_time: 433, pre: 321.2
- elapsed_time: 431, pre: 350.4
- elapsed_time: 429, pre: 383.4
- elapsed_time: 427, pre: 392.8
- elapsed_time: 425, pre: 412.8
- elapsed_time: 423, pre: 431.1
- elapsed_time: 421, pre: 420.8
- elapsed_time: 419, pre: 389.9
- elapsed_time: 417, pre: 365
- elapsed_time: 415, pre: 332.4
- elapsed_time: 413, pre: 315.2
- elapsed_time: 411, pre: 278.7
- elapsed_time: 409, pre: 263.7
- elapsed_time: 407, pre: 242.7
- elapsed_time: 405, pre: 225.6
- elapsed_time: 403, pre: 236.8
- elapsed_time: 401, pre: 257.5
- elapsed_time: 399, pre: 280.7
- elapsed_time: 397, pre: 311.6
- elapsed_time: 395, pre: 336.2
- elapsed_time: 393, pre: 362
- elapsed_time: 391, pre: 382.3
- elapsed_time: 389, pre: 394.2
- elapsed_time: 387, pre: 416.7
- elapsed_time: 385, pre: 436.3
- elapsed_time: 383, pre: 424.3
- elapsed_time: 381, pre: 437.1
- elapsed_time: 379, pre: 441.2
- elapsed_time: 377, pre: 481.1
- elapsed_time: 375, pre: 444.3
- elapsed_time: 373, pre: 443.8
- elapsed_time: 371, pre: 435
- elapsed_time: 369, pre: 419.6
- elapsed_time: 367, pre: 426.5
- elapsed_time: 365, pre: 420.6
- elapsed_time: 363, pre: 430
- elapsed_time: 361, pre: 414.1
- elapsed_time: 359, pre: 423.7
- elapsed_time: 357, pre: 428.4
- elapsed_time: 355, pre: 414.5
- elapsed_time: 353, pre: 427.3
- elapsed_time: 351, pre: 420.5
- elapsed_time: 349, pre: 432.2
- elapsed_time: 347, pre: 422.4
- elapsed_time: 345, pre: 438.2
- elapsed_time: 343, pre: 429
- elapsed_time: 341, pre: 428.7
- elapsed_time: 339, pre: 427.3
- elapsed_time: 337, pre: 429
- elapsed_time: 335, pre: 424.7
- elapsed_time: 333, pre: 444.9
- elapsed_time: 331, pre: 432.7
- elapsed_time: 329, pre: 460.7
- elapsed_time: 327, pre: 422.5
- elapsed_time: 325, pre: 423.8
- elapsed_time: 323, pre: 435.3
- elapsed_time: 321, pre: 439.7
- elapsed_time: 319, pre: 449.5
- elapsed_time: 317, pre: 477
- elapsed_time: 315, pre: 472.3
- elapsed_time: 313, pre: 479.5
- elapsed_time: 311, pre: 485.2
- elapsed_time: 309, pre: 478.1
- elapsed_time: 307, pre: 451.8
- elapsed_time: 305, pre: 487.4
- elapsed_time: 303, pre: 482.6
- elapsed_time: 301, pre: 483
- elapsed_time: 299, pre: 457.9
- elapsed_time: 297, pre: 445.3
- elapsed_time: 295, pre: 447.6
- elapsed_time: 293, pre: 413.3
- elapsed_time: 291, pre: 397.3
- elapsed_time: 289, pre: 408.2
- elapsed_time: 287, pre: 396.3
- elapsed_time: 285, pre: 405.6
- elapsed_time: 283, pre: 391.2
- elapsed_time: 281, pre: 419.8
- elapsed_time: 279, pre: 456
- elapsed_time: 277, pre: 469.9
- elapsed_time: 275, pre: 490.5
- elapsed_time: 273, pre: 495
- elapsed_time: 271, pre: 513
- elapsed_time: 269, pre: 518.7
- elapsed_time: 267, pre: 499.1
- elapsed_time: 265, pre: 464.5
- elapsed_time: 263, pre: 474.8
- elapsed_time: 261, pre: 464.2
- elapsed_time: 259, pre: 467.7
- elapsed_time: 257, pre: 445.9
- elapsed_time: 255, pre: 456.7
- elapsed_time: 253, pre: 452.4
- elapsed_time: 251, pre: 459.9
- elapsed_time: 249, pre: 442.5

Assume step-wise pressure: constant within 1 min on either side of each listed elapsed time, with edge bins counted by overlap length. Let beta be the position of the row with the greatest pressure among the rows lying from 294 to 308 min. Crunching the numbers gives 305 min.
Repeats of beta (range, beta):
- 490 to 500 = 491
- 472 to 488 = 475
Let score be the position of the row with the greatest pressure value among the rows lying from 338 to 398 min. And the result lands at 377 min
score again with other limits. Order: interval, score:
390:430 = 423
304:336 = 305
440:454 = 453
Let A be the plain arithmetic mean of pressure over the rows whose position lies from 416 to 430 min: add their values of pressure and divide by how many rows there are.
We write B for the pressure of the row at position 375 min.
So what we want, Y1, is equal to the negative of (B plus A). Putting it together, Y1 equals -844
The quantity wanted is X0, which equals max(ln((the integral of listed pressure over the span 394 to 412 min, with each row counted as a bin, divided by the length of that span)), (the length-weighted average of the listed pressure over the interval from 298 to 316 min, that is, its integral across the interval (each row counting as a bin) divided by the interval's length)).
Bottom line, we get 475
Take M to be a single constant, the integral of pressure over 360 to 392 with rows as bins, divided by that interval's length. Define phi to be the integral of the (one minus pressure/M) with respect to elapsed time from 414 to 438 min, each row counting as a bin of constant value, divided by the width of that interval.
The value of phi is 0.15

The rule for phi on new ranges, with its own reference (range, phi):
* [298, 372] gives -0.03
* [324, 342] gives -0.01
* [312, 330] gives -0.05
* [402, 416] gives 0.37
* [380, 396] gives 0.07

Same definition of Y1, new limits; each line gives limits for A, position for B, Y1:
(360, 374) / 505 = -838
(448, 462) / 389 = -657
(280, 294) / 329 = -865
